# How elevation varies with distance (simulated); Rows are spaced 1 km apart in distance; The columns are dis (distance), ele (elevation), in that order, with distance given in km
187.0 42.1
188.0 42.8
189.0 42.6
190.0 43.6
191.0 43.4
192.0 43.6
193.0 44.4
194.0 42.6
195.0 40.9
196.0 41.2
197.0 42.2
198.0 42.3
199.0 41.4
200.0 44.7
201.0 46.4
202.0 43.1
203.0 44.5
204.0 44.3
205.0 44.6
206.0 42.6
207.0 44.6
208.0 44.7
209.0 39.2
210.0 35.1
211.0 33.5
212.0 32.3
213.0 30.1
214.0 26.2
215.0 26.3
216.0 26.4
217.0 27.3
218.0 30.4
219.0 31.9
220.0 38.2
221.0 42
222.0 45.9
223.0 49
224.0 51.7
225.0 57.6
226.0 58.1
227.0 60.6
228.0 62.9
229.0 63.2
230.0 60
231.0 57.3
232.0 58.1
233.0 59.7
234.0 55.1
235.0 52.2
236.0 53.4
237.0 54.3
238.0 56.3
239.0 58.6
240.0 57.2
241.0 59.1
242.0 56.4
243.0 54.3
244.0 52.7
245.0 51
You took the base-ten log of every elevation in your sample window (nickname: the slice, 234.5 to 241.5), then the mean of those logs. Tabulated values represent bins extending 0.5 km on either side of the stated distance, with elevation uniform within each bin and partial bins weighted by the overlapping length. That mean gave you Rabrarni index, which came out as 1.75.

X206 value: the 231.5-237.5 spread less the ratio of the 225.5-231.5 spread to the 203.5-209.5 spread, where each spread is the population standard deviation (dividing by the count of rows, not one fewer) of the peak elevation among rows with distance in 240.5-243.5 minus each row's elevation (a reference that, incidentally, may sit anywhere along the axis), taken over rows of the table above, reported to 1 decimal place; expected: 1.5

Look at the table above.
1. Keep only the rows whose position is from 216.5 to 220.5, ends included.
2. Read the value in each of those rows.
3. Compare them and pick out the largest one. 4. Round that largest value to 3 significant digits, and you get 38.2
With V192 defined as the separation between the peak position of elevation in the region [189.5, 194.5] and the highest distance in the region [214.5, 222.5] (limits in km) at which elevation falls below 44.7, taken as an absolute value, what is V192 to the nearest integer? 28 km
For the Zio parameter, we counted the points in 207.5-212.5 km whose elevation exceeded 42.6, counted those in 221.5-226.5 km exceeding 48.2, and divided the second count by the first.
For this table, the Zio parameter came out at 4.0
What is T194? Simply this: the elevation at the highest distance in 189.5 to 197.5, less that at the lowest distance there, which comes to -1.4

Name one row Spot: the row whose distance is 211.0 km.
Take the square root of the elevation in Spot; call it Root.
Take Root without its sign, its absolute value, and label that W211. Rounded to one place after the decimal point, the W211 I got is 5.8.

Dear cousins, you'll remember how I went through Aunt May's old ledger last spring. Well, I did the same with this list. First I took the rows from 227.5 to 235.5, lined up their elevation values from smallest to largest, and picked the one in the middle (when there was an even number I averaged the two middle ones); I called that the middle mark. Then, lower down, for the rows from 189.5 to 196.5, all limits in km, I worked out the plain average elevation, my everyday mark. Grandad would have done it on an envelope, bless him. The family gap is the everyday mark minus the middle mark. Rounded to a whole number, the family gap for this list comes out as -16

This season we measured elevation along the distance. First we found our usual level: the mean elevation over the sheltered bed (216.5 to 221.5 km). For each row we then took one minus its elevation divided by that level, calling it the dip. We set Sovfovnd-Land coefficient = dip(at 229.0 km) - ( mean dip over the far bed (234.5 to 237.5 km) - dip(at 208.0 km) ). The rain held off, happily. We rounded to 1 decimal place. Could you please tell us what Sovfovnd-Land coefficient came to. -0.6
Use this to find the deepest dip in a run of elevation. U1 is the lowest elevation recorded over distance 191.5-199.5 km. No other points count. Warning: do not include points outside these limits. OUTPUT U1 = 40.9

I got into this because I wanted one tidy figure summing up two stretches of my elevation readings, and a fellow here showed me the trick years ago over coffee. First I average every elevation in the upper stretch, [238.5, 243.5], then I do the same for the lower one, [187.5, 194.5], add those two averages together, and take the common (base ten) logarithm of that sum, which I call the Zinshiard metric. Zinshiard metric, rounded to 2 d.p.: 2.00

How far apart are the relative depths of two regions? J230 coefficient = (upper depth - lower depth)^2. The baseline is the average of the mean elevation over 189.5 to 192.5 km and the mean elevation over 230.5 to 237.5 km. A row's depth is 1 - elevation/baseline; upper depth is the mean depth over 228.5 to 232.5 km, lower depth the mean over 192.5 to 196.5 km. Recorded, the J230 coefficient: 0.12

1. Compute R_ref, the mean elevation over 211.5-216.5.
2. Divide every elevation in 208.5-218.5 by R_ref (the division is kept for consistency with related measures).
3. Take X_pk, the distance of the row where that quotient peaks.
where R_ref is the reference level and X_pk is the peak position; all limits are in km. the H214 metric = 209.0 km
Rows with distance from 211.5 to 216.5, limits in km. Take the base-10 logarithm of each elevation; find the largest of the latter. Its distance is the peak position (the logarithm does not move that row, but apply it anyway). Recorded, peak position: 212.0 km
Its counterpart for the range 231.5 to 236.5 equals 233.0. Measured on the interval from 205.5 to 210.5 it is 208.0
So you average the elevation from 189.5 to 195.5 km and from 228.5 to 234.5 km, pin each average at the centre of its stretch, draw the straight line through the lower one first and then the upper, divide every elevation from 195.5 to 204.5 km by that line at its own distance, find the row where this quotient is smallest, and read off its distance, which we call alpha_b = 199.0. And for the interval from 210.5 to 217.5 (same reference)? 216.0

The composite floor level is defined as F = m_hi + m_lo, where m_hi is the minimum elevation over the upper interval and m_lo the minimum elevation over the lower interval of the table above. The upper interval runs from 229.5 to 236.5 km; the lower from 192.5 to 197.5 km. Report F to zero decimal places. 93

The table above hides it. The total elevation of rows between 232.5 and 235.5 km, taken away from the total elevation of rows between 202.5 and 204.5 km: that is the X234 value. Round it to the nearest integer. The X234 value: -78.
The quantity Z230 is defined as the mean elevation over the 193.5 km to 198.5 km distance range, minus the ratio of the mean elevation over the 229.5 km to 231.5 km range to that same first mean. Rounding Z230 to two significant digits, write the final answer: 40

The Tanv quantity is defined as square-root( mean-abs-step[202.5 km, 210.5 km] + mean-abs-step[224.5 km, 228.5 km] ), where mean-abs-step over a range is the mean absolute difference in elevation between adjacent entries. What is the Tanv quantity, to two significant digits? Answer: 1.9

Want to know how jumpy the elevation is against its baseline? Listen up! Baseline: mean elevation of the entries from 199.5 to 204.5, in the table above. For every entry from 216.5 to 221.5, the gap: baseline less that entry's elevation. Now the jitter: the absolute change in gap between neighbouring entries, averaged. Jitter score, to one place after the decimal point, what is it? 3.7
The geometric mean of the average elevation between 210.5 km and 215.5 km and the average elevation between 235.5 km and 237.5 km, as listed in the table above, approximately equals 40.0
